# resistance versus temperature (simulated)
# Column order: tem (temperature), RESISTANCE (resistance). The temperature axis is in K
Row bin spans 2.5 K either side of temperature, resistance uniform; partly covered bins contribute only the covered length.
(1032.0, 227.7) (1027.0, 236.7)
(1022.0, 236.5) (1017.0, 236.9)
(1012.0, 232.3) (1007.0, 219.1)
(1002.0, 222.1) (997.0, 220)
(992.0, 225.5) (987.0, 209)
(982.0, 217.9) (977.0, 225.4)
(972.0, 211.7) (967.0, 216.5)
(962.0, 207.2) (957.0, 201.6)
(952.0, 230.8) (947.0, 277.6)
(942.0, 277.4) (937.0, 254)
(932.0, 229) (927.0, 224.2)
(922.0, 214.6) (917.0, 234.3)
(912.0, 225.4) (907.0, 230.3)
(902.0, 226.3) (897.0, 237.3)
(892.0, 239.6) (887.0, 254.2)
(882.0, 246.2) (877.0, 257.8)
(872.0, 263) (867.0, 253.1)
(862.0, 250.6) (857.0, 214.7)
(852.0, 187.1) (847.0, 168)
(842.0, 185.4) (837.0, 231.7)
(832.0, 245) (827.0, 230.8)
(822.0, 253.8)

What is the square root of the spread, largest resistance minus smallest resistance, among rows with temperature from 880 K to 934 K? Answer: 6.3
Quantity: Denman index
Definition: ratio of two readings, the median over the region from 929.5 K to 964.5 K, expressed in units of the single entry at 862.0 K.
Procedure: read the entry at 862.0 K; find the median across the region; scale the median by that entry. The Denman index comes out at 0.92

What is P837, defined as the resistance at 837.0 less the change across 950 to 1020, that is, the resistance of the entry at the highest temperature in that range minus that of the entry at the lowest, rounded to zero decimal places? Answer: 226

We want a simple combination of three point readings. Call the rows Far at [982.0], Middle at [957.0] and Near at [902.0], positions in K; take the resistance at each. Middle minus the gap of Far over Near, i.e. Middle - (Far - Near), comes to 210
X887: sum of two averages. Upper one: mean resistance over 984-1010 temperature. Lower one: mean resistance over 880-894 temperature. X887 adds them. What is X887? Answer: 466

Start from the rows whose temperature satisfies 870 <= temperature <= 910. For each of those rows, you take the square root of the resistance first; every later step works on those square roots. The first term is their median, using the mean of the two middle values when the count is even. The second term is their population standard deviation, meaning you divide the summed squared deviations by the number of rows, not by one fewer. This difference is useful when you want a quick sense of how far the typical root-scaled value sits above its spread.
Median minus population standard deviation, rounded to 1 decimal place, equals 15.2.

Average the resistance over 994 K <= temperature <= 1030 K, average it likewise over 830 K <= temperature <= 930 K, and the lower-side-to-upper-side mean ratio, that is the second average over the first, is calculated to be 1.00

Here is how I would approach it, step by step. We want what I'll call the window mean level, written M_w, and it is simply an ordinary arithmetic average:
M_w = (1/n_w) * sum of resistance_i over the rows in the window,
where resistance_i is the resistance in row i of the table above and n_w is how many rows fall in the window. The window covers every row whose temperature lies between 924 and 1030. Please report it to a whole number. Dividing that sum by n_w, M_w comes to 229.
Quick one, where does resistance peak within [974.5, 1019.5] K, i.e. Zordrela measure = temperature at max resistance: 1017.0 K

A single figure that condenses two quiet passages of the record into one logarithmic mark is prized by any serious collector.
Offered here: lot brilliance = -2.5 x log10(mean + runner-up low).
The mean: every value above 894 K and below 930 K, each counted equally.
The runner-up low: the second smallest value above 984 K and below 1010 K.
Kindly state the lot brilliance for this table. -6.625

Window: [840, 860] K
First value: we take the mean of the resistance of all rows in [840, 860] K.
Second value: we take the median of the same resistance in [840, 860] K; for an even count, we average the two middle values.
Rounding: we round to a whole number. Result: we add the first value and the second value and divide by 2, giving 188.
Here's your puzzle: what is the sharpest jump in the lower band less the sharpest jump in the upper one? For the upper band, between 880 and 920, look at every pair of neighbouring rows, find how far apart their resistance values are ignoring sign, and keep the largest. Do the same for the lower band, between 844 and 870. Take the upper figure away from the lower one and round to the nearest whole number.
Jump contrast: 21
